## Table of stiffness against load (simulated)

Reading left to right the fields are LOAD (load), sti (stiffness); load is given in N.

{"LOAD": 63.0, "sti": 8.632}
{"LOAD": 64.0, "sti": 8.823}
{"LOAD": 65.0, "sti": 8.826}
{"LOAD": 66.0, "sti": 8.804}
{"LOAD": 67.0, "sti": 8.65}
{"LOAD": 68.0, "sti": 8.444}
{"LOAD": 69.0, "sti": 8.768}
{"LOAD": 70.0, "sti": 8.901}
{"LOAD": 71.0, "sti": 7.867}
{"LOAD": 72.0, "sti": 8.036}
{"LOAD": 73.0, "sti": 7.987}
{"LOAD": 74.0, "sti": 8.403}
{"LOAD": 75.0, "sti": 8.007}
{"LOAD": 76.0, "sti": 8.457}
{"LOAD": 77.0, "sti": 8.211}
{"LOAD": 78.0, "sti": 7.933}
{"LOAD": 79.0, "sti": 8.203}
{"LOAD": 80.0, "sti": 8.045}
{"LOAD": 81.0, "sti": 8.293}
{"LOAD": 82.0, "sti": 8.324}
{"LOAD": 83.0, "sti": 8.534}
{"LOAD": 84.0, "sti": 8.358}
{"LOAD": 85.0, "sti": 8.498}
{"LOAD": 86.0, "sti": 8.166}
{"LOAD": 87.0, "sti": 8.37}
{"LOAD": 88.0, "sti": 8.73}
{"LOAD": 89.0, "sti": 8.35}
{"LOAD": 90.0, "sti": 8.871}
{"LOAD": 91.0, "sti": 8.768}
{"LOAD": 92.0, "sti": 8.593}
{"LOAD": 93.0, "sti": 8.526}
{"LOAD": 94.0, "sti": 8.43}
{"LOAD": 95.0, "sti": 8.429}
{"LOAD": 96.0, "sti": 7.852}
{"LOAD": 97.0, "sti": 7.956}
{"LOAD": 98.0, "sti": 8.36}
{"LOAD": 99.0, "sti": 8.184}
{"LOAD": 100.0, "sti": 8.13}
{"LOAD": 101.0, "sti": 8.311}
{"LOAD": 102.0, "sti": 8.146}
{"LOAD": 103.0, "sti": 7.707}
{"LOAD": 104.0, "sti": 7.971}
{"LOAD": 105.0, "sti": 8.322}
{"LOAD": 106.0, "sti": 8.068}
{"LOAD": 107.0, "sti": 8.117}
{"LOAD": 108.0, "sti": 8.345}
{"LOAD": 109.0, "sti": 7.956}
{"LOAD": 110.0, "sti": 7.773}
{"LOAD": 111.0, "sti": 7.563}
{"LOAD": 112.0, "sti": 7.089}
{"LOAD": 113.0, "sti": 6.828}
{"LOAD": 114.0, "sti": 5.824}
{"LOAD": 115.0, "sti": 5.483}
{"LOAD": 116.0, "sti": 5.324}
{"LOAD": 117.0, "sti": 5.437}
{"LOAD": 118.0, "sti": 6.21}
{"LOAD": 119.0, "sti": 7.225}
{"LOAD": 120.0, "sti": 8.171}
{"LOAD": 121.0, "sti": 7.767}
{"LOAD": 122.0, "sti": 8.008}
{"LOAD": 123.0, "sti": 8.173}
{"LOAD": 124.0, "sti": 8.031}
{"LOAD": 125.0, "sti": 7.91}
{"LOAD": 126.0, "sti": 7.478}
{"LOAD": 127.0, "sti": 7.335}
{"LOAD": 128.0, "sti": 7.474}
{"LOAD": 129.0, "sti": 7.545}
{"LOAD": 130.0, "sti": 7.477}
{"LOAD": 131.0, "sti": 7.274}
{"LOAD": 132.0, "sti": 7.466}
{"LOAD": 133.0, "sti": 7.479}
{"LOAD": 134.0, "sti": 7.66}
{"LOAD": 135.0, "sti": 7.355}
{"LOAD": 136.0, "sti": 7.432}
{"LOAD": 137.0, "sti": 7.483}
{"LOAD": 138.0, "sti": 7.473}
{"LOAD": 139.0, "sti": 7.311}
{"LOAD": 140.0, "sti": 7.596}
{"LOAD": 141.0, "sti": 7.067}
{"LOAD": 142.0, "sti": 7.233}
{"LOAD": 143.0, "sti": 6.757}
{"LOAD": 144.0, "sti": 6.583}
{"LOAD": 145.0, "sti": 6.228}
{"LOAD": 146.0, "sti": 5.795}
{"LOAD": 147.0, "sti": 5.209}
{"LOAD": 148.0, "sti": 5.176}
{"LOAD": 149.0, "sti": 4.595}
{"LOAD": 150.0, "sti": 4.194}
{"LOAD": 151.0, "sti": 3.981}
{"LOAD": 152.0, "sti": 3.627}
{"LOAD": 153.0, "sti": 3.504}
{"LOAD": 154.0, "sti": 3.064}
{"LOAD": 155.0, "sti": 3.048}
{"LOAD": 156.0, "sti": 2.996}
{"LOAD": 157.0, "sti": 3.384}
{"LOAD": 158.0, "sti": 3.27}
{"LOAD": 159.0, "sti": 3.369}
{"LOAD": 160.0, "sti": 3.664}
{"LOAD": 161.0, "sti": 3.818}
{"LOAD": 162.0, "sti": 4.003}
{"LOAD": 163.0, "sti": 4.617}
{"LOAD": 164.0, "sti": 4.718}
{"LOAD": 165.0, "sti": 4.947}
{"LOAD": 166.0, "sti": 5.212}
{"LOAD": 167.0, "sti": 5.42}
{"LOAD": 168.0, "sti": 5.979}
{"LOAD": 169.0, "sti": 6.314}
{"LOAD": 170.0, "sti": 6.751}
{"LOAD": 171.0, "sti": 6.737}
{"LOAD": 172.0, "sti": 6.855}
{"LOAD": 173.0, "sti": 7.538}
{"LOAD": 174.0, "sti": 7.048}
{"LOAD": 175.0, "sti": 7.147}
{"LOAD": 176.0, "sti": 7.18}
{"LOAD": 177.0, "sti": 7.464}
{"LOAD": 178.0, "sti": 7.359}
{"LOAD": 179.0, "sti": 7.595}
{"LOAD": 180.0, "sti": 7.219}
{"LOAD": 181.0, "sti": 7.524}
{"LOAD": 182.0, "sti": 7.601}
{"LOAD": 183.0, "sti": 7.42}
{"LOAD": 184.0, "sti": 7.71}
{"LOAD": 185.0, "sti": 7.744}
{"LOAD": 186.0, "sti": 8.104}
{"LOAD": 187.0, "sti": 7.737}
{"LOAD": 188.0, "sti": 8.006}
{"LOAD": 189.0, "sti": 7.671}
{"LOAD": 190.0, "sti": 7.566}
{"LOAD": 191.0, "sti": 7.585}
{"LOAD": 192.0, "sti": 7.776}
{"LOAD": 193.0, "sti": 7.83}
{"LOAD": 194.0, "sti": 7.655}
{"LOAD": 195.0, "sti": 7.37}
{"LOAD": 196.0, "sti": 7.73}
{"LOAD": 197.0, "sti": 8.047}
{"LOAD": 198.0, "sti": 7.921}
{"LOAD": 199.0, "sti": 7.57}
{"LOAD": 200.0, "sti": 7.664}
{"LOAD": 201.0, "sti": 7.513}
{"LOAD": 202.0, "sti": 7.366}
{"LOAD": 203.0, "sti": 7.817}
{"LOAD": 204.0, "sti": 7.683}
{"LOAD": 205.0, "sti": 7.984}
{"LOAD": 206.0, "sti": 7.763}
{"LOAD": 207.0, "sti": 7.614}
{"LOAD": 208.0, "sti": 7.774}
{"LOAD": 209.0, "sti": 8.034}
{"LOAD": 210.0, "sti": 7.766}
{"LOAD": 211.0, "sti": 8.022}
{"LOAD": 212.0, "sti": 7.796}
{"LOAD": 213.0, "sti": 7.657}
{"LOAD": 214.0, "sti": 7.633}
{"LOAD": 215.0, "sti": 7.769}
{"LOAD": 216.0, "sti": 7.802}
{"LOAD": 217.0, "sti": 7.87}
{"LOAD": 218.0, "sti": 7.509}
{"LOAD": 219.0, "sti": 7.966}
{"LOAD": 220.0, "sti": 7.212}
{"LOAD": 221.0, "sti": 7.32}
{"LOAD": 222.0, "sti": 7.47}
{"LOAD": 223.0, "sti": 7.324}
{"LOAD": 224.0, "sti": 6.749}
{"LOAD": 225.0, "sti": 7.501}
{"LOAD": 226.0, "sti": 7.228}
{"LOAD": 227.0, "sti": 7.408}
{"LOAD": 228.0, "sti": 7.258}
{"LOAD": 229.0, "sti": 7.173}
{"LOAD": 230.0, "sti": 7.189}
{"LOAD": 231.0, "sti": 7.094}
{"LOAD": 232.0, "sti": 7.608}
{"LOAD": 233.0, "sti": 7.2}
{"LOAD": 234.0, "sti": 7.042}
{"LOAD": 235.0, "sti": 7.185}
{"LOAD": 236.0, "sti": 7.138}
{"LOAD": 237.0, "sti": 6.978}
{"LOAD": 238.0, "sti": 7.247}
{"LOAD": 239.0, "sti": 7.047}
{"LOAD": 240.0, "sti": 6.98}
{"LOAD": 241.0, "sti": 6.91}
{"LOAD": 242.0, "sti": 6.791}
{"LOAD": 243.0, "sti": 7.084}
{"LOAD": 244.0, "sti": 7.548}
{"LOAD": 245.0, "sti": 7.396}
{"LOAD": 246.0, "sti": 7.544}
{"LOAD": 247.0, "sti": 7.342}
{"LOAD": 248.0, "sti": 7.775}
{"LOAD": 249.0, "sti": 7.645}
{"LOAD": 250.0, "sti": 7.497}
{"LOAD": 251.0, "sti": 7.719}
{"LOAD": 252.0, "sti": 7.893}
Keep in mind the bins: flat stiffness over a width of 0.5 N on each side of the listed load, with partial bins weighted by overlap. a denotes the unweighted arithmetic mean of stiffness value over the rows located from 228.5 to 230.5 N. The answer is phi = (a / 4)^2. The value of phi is 3.2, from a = 7.2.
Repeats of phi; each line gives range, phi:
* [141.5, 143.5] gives 3.1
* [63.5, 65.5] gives 4.9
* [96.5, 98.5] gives 4.2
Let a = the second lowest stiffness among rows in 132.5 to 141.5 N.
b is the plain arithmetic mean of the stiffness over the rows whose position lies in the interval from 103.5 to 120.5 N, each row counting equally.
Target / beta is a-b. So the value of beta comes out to 0.15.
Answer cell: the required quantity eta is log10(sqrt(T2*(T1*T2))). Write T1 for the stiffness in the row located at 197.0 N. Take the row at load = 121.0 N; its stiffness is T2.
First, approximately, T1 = 8.047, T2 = 7.767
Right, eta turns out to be 1.34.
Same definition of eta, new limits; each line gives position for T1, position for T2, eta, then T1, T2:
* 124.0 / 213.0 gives 1.34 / 8.031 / 7.657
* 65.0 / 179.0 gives 1.35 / 8.826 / 7.595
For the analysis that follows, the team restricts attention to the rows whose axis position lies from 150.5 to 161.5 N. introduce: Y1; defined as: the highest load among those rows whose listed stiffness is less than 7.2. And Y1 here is 161.0 N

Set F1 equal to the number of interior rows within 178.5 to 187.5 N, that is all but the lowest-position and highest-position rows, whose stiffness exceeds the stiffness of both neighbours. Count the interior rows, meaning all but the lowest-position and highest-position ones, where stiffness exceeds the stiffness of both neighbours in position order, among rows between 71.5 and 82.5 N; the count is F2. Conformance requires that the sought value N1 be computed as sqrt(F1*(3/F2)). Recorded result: 1.41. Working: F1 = 2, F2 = 3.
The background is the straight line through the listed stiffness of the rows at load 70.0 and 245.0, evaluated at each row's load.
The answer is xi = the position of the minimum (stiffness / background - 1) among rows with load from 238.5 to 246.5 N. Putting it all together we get 242.0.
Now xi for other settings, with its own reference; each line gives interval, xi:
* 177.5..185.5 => 180.0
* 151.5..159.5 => 156.0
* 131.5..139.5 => 139.0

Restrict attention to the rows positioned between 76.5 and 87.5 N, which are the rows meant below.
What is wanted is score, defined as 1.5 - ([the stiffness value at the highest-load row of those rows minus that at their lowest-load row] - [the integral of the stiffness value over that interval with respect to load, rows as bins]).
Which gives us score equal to 92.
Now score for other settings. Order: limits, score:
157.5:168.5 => 48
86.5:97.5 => 95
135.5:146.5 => 80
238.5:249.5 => 81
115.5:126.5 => 79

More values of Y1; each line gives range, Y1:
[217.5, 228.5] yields 224.0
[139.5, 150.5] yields 150.0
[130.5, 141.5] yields 141.0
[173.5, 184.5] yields 176.0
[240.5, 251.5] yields 243.0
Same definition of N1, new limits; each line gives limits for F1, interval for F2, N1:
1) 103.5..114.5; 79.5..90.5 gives 1.41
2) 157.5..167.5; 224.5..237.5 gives 0.00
